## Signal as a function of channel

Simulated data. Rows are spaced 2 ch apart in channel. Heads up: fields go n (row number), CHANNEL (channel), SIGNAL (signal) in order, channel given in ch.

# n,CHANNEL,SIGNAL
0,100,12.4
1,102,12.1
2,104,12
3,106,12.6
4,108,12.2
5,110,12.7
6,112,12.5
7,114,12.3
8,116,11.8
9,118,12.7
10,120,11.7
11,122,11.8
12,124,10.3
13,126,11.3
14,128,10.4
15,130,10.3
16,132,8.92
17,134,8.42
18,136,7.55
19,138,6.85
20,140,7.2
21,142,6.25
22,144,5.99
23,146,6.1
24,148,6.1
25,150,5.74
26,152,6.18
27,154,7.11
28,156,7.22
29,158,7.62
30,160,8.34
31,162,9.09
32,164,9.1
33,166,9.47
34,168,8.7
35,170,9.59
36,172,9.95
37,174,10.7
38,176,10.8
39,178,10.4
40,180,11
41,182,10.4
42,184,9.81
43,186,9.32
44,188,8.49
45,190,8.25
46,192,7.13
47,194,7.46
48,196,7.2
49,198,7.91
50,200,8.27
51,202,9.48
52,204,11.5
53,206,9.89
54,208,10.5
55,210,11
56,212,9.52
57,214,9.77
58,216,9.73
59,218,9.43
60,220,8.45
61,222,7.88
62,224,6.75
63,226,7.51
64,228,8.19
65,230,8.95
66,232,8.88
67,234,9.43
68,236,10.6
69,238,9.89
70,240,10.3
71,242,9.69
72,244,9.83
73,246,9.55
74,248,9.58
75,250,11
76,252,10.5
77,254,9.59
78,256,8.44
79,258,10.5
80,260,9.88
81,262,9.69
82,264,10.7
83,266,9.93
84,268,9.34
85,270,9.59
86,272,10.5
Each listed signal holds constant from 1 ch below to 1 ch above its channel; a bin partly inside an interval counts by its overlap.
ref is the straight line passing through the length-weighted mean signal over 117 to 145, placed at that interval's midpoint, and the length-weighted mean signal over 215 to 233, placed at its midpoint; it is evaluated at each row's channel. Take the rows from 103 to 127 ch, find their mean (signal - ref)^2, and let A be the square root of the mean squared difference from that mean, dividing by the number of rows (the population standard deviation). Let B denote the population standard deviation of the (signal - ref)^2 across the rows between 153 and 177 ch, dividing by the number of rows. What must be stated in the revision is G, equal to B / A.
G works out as 0.54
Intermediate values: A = 2.8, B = 1.5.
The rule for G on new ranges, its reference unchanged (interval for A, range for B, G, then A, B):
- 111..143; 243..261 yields 0.70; 3.3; 2.3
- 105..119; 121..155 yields 2.11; 1.7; 3.6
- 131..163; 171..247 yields 0.49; 3.8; 1.8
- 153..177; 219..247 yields 1.02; 1.5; 1.5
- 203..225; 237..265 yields 0.87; 2.5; 2.2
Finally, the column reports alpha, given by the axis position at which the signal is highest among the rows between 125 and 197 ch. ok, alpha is 126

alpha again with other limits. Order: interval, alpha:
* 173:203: 180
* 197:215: 204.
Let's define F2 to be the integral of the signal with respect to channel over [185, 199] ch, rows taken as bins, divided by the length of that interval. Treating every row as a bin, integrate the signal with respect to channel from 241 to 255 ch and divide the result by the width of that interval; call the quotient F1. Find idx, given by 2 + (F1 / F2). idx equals 3.25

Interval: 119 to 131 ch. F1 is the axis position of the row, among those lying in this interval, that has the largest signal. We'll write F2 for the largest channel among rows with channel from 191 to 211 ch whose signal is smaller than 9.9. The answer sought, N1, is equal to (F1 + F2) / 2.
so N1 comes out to 164 ch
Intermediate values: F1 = 122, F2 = 206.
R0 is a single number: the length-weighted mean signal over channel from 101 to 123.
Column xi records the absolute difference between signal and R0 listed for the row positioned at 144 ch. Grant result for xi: 6.2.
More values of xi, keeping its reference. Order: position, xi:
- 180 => 1.2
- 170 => 2.6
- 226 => 4.7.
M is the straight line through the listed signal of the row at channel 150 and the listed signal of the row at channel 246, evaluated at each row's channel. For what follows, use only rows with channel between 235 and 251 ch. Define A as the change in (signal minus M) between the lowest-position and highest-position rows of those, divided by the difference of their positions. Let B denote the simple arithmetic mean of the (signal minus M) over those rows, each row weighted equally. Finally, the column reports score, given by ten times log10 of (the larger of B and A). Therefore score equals -2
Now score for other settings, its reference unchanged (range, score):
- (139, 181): 3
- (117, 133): 8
